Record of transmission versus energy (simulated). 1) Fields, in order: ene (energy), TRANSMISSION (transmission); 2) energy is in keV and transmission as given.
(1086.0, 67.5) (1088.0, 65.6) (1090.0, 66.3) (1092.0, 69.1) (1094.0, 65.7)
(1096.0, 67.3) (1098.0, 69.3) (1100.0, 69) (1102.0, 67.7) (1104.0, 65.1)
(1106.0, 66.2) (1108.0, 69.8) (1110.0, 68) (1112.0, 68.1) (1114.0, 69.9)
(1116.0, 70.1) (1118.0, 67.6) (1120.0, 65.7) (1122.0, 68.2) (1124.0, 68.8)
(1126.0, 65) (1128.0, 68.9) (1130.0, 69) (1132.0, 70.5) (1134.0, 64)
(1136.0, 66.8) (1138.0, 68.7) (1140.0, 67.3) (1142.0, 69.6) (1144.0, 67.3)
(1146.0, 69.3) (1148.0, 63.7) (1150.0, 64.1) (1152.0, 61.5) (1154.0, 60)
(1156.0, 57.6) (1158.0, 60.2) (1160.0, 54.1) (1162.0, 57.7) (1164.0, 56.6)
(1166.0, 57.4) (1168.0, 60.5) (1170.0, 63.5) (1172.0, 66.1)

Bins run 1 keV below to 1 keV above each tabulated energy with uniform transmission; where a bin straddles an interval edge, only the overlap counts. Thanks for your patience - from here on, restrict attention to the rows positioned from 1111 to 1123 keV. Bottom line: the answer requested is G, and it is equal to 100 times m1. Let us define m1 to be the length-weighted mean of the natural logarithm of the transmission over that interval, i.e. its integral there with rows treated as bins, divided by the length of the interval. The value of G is 422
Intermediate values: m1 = 4.22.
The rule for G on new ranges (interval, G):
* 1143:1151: 419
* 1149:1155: 412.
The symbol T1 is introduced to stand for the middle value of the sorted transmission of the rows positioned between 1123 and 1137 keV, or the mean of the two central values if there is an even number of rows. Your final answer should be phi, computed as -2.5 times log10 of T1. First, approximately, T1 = 68.8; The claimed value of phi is -4.59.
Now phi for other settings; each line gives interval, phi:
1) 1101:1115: -4.58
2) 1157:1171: -4.40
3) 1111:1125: -4.58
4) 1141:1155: -4.52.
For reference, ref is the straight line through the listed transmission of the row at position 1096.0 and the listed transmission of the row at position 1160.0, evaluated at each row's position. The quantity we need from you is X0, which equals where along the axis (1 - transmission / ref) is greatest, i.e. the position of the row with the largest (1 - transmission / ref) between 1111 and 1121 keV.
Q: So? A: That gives 1120.0 keV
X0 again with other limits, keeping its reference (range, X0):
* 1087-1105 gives 1088.0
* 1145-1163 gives 1160.0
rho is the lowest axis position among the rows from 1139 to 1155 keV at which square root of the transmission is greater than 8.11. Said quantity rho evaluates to 1140.0 keV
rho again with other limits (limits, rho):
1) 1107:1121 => 1108.0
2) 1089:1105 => 1090.0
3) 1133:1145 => 1136.0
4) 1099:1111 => 1100.0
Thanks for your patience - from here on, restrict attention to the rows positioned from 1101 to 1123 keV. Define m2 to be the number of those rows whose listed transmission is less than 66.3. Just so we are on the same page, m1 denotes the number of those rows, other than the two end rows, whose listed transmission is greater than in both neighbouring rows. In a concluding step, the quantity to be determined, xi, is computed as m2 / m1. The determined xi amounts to 1.5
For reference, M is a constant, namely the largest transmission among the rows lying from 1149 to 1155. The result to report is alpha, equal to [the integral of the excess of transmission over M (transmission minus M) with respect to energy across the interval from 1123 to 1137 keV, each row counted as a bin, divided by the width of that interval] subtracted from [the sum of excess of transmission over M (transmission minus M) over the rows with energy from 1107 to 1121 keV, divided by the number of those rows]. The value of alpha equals 1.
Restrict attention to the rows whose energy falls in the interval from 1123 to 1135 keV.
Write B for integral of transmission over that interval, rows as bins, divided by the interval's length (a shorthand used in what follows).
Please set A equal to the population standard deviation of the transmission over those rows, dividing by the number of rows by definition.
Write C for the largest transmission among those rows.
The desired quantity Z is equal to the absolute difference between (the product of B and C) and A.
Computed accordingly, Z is 4770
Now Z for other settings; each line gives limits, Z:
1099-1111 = 4719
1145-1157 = 4341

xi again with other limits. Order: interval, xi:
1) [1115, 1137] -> 1.5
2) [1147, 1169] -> 3.7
